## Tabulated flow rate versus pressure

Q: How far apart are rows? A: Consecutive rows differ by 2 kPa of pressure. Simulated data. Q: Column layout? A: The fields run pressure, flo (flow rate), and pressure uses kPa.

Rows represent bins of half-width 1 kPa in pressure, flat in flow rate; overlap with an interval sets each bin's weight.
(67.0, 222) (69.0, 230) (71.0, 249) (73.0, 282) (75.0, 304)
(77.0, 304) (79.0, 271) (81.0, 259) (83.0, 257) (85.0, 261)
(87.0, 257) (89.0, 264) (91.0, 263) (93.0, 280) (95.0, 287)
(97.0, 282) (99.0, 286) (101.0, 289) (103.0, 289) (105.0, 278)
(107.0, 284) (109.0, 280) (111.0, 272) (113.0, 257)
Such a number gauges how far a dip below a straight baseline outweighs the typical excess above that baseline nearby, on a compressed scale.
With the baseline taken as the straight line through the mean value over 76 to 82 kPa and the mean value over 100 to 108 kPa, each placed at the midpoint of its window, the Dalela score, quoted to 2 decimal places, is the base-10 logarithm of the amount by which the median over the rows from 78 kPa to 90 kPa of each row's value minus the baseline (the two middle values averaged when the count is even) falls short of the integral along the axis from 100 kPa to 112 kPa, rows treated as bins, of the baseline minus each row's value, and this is 1.79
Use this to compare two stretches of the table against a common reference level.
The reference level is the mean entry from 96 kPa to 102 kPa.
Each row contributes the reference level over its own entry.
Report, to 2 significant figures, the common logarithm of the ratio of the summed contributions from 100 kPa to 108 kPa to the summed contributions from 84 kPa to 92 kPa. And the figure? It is -0.038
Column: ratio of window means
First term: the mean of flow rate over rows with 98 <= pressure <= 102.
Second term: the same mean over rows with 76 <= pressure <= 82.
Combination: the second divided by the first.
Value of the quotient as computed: 0.97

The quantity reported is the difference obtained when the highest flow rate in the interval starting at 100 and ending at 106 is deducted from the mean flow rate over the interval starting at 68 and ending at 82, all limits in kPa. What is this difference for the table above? -18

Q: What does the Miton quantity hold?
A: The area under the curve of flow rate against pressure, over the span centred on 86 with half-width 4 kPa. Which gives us 2078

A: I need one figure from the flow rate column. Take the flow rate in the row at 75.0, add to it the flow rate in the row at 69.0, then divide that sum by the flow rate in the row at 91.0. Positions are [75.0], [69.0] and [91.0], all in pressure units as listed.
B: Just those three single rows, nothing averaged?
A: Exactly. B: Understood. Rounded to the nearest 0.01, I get 2.03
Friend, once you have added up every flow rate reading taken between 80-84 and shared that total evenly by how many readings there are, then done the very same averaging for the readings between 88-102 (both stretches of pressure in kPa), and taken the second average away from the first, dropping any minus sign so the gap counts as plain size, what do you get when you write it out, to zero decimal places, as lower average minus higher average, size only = 21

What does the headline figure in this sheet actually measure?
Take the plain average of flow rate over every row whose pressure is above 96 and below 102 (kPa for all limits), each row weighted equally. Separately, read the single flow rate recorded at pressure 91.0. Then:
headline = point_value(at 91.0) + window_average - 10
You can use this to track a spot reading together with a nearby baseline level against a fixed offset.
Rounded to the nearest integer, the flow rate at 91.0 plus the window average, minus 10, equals 539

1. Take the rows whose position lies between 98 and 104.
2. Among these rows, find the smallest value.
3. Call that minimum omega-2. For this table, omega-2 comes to 286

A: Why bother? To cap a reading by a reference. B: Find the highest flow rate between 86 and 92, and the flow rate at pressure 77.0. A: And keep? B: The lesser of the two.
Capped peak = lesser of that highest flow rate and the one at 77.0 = 264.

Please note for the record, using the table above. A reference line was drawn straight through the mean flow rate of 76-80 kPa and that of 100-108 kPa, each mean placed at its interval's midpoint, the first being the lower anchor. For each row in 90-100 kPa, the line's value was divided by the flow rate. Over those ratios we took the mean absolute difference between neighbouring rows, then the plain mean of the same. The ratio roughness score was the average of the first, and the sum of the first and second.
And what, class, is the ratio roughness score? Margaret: 0.54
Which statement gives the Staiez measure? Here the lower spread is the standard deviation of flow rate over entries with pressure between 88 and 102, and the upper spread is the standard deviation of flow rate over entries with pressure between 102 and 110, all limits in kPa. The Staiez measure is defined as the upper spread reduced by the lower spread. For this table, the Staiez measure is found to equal -6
